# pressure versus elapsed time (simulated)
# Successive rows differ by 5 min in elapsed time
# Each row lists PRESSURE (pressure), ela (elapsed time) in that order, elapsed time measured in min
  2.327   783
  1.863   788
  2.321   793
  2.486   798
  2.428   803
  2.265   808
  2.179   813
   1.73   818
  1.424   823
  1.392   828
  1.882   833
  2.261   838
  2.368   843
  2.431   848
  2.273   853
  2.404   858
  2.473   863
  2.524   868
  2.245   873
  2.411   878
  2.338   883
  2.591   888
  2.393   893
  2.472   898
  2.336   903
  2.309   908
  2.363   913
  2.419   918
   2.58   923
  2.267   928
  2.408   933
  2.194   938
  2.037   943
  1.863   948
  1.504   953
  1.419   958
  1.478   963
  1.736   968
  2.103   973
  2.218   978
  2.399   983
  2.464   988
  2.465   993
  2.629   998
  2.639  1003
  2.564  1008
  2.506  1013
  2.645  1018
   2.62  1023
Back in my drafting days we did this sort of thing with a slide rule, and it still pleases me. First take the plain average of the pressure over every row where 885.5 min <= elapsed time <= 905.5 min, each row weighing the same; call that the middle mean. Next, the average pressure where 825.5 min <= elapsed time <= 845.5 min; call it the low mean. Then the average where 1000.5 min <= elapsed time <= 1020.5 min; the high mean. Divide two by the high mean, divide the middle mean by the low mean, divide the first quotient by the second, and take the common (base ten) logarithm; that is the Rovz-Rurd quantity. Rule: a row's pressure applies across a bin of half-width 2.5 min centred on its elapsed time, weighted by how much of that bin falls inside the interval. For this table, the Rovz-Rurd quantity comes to -0.21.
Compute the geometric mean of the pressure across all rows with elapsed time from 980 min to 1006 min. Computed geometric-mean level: 2.52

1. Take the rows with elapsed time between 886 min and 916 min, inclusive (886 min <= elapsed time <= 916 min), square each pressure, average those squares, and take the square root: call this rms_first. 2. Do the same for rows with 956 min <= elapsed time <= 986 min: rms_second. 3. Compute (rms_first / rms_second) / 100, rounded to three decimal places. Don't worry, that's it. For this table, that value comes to 0.013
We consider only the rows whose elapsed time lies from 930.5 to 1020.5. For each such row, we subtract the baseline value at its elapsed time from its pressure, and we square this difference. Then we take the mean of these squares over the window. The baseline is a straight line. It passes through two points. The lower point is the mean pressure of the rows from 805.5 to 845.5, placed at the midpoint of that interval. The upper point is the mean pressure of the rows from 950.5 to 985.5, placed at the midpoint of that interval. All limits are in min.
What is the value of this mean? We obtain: 0.30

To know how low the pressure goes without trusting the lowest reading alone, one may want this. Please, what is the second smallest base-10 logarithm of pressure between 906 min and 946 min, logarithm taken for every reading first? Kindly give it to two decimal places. 0.34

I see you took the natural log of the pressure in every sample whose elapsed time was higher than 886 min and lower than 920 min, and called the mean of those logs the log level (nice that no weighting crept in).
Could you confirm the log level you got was 0.88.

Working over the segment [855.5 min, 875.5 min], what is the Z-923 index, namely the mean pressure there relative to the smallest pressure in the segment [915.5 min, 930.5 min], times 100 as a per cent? 106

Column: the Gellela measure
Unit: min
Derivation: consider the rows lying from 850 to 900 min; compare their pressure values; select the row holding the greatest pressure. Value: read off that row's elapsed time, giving 888 min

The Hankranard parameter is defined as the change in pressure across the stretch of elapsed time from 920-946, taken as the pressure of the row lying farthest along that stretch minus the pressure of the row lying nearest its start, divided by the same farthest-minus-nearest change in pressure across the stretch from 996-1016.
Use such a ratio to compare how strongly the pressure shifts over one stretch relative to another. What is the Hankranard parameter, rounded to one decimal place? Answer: 4.4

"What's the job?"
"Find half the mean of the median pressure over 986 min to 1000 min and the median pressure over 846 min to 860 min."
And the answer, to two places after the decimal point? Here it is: 1.22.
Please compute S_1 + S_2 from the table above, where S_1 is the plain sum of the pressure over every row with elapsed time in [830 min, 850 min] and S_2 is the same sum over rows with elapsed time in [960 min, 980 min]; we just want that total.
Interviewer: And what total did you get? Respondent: 16.5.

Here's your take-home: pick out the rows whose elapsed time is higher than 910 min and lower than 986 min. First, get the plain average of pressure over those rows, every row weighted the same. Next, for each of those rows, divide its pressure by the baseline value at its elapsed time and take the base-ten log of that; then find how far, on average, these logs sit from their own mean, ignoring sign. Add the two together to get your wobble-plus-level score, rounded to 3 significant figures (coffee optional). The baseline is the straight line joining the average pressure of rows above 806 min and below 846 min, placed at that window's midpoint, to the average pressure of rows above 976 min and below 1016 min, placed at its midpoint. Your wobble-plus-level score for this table 2.14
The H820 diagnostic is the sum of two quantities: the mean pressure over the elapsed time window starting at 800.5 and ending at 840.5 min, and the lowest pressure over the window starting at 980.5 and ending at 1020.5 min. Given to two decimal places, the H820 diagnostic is 4.34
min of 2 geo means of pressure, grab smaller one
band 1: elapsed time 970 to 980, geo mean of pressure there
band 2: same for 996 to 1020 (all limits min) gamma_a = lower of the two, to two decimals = 2.16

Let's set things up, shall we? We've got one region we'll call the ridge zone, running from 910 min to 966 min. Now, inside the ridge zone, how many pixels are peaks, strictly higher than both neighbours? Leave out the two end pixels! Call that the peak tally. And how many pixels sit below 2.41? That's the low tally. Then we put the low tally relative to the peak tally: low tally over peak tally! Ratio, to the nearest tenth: 4.5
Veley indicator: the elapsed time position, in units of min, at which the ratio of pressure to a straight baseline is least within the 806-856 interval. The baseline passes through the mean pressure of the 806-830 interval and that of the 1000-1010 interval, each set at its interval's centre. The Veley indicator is 828 min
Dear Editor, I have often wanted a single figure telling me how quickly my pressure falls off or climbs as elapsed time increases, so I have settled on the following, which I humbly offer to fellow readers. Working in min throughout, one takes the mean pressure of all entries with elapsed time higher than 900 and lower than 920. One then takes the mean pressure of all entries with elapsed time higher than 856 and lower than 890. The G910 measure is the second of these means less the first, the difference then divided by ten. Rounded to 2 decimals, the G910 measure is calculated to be 0.01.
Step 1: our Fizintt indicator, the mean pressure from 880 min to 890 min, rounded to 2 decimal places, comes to 2.46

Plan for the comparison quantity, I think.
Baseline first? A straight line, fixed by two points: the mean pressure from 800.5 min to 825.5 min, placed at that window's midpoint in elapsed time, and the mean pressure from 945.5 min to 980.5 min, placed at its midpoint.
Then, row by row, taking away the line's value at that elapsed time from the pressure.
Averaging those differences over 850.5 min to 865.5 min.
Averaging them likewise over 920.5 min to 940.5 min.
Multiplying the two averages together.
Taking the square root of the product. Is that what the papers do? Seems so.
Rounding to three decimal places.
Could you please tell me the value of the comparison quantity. 0.498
